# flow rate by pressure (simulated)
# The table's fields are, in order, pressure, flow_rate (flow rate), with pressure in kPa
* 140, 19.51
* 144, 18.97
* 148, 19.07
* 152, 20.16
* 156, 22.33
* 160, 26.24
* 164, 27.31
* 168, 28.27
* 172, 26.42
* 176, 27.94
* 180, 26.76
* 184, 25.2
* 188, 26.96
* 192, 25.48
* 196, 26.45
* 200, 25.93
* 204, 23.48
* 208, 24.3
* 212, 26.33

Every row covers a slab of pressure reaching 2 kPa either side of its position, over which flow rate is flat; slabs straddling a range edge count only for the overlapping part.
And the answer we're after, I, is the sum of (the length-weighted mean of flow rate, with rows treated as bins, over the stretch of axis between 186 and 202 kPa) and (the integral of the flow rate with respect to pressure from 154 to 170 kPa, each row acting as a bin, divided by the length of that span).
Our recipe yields 52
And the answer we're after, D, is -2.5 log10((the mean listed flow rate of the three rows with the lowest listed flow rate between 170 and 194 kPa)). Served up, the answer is -3.52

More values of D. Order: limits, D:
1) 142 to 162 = -3.22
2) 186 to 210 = -3.47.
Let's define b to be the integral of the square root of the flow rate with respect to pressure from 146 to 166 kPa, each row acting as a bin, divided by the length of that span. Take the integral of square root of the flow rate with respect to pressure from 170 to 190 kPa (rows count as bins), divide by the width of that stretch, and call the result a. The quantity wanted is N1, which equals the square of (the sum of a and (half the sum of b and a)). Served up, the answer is 103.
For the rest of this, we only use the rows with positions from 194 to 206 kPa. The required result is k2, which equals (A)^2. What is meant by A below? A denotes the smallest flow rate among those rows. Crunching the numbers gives 551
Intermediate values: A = 23.48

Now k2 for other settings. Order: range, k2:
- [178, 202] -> 635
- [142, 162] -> 360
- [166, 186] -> 635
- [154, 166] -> 499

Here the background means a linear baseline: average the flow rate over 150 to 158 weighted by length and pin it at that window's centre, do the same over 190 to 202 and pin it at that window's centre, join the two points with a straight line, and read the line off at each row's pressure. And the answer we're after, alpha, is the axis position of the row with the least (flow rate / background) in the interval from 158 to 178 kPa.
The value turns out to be 172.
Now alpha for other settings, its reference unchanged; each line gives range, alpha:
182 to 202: 200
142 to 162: 148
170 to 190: 184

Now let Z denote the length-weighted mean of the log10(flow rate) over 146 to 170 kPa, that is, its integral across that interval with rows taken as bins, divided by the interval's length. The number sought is 1.37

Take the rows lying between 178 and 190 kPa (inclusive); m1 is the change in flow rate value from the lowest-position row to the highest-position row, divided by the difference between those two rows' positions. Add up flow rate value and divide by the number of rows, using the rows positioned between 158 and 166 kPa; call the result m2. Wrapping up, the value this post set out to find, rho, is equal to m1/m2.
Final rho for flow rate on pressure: 0.0009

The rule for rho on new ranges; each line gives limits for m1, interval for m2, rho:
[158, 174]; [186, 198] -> 0.0006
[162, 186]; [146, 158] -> -0.0051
